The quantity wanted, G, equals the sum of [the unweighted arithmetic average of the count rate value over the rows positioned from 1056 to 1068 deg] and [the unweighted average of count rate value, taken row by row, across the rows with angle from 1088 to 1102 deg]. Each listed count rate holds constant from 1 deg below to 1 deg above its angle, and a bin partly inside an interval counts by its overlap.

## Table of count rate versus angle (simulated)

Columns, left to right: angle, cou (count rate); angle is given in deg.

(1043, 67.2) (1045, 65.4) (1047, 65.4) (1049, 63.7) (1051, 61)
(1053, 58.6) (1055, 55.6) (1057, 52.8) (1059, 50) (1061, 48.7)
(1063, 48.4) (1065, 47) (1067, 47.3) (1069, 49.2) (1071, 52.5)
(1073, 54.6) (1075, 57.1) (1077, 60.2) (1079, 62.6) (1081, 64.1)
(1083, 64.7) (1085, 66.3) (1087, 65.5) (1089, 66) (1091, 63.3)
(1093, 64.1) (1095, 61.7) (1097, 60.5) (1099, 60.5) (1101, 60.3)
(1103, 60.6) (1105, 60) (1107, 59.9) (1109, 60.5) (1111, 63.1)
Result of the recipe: 111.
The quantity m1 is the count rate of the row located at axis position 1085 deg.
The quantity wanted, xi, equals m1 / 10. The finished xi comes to 6.6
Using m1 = 66.3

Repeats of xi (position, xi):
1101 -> 6.0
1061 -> 4.9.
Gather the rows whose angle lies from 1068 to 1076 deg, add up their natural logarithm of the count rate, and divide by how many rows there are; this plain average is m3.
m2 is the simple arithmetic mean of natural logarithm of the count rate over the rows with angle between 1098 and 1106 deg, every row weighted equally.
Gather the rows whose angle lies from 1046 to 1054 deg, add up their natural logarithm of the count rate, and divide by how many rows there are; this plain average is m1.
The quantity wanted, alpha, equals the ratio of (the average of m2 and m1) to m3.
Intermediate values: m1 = 4.129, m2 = 4.10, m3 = 3.98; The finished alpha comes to 1.04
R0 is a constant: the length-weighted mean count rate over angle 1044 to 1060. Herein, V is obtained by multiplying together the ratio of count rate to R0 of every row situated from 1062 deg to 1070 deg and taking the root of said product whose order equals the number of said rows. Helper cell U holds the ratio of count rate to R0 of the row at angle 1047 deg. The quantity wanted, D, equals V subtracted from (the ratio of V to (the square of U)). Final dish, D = -0.15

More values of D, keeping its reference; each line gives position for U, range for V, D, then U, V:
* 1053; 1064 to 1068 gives 0.01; 0.99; 0.80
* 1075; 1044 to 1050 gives 0.08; 0.97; 1.10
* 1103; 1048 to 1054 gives -0.05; 1.03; 1.03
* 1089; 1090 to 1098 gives -0.21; 1.12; 1.06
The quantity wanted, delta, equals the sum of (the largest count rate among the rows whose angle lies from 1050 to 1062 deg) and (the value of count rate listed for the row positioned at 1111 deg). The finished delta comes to 124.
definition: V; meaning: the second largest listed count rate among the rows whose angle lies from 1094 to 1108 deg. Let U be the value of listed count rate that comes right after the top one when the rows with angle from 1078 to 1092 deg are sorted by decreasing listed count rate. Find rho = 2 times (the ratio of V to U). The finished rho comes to 1.84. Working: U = 66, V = 60.6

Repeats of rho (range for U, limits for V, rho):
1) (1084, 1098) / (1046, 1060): 1.93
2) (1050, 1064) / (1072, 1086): 2.21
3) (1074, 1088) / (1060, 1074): 1.60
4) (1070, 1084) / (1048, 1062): 1.90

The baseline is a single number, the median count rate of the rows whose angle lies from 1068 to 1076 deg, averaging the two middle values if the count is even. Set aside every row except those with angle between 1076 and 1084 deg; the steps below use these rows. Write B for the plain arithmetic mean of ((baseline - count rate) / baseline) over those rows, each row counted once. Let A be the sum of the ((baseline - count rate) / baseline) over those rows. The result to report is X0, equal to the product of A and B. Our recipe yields 0.12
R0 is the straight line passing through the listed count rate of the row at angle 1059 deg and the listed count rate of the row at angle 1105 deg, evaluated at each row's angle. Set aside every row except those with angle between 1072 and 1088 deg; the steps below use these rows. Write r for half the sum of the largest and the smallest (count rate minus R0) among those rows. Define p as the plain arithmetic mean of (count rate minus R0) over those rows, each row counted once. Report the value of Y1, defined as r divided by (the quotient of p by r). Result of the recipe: 5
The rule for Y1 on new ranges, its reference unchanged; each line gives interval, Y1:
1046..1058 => 10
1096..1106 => 1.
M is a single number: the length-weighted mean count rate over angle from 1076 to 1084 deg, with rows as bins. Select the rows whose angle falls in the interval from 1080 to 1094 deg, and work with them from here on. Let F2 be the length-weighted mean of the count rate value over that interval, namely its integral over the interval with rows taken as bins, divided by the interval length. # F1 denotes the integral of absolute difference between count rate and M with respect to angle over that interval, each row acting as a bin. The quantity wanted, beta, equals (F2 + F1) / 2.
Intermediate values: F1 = 27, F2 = 65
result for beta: 46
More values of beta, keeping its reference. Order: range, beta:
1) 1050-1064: 92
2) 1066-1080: 84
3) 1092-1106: 46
